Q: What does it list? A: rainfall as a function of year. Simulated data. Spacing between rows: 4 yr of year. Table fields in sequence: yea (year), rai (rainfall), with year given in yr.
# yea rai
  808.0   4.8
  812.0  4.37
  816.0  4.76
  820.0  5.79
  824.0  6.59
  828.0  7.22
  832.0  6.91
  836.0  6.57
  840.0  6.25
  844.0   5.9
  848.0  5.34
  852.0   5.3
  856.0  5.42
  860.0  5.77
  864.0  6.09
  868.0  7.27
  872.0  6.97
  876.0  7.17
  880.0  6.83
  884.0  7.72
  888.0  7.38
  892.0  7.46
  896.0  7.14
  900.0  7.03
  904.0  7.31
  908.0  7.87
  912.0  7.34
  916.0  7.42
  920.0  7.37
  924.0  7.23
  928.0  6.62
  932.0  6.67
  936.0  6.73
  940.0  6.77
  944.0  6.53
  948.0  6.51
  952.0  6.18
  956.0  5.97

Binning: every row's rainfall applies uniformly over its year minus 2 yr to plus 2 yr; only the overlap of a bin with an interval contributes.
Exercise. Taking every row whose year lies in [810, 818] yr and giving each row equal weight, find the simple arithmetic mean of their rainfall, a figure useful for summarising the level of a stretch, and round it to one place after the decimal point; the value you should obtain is 4.6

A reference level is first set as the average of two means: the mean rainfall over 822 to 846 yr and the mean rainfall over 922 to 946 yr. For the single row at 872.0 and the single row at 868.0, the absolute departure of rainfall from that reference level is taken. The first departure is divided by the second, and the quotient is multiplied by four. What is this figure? 2.0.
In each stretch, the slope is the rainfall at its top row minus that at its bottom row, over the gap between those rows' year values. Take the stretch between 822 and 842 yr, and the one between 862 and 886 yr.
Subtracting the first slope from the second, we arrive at 0.10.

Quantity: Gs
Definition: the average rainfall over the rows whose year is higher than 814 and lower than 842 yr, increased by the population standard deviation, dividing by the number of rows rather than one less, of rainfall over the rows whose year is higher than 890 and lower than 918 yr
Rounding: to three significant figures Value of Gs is 6.55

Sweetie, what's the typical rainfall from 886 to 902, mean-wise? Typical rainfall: 7.25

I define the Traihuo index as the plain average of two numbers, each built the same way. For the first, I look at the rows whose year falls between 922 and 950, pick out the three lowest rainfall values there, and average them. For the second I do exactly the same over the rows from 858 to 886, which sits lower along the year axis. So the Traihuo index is 6.39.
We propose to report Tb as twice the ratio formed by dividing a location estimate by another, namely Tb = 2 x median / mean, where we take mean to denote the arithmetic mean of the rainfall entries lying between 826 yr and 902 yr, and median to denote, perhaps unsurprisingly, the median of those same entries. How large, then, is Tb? 2.088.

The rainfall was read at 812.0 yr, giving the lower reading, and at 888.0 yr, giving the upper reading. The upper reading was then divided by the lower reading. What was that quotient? 1.69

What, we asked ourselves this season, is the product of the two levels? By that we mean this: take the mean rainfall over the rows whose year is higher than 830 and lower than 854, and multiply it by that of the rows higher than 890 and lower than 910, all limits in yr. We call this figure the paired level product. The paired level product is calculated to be 45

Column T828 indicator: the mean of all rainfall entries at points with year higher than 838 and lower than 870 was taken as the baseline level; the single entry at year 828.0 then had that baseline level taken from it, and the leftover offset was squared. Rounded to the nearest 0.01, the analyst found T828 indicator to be 1.70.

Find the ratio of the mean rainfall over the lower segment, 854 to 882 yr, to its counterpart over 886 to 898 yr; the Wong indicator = 0.888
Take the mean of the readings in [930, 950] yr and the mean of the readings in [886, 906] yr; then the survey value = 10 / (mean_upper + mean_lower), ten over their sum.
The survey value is 0.719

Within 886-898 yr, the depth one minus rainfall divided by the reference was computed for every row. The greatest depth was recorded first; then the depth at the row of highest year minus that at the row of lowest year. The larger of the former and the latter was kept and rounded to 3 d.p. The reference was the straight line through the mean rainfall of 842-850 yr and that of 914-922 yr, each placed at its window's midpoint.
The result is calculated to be 0.067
